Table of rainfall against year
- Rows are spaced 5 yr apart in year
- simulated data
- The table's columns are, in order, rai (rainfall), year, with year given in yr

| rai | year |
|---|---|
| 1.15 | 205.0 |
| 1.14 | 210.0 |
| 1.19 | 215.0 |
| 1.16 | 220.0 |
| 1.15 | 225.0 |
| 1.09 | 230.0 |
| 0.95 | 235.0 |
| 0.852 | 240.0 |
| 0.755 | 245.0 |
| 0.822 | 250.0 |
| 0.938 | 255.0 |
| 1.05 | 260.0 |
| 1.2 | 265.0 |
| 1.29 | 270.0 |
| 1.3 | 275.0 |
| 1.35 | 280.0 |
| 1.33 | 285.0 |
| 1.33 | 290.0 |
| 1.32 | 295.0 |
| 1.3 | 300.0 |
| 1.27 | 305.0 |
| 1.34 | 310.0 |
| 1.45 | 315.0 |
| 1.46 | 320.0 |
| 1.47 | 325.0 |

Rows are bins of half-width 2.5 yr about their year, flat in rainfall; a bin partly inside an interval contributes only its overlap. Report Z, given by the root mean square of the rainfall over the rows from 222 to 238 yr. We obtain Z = 1.07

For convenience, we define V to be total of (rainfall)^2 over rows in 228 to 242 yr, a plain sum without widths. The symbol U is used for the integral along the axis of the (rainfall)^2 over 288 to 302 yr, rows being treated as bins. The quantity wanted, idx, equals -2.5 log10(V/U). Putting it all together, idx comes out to 2.3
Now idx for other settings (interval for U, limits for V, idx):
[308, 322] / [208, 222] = 2.1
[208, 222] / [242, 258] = 2.4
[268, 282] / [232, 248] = 2.6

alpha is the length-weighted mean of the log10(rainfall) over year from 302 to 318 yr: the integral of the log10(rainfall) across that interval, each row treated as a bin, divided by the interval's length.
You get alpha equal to 0.13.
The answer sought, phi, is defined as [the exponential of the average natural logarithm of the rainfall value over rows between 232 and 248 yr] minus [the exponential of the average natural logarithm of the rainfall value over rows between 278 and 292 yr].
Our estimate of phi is -0.5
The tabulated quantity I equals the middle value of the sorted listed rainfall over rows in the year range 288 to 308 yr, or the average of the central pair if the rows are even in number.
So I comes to 1.31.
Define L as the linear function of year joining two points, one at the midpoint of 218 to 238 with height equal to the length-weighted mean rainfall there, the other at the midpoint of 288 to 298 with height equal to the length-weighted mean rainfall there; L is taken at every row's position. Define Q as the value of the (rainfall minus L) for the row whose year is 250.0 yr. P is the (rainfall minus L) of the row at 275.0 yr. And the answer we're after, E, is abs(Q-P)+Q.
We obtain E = 0.044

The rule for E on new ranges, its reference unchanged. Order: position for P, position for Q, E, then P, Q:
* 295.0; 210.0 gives 0.266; -0.011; 0.13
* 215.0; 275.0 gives 0.159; 0.159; 0.04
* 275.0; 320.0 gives 0.044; 0.044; 0.04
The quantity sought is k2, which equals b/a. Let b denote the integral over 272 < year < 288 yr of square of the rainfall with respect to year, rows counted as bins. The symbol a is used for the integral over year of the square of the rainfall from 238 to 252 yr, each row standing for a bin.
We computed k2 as 3.07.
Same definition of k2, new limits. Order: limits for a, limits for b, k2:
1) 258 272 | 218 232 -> 0.92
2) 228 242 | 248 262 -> 0.94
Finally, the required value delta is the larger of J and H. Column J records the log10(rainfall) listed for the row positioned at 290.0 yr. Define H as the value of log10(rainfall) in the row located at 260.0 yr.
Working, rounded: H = 0.02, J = 0.124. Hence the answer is 0.124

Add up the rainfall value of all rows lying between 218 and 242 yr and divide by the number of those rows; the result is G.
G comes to 1.04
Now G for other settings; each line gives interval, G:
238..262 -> 0.88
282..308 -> 1.31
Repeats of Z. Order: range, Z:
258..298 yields 1.27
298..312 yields 1.30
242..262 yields 0.90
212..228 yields 1.17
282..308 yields 1.31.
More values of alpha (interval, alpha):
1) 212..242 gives 0.03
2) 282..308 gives 0.12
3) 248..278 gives 0.04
